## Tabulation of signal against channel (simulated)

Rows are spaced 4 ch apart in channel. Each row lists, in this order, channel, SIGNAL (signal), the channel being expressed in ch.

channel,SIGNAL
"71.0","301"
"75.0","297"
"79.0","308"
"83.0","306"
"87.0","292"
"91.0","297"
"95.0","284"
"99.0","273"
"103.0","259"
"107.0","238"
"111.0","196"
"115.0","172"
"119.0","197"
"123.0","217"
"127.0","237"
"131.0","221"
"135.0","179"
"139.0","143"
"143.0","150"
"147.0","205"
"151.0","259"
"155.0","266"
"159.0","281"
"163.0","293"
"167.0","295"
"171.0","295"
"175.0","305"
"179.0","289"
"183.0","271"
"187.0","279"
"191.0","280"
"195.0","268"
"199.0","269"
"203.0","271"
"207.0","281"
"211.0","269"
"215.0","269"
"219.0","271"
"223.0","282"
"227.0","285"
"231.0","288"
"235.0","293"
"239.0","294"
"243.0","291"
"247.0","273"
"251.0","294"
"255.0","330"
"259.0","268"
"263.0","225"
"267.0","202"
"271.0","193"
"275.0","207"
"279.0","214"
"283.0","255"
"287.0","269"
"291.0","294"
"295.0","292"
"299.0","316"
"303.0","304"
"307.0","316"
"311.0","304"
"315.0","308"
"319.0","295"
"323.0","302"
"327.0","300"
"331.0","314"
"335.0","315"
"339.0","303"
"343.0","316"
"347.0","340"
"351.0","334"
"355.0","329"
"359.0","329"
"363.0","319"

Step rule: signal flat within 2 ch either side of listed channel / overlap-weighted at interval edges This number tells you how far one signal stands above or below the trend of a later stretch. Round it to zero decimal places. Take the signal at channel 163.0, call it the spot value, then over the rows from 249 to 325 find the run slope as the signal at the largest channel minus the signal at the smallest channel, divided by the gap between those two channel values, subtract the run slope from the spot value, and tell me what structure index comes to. 293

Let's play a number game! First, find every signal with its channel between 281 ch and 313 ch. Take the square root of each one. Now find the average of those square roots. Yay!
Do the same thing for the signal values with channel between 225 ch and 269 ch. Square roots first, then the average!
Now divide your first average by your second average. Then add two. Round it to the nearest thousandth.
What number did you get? 3.032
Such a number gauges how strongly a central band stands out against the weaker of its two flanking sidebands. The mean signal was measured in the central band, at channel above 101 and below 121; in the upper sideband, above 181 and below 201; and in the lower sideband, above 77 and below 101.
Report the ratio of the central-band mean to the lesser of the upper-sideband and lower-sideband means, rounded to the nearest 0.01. 0.78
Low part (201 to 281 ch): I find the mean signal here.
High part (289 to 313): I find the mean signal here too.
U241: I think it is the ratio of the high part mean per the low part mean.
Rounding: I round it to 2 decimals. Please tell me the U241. 1.15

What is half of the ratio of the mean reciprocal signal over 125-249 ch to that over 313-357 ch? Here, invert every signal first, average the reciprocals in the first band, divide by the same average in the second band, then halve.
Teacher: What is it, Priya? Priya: 0.617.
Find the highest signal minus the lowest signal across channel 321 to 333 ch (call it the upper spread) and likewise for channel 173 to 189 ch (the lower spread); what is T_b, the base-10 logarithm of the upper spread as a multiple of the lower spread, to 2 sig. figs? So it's -0.39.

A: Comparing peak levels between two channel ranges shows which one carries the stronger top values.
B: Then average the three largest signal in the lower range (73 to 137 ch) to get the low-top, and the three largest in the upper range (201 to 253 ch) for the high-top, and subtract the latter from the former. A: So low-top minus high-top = 10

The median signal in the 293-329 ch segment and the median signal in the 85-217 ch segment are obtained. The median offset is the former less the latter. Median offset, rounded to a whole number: 35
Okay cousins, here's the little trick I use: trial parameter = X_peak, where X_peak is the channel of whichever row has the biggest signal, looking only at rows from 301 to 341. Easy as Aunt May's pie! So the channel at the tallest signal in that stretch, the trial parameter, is 307.0 ch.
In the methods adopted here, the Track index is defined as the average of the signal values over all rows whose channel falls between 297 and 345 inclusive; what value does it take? 308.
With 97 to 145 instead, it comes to 207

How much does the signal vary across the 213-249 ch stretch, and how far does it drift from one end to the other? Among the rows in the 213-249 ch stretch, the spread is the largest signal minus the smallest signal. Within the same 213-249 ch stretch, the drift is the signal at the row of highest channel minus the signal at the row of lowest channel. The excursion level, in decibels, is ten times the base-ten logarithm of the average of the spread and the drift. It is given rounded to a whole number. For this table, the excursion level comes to 12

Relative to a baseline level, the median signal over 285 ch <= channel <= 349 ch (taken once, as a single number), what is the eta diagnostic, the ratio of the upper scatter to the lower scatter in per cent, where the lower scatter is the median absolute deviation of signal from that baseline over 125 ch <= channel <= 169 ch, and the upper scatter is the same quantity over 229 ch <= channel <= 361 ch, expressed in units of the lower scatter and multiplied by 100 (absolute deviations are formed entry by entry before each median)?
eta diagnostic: 18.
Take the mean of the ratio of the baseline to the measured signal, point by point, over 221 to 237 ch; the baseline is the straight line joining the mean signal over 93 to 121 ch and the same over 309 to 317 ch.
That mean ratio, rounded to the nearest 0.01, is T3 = 0.96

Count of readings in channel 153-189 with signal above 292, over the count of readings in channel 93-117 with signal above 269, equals 2.0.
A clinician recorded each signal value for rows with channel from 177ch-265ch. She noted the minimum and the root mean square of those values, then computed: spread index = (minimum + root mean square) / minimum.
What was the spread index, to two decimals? 2.24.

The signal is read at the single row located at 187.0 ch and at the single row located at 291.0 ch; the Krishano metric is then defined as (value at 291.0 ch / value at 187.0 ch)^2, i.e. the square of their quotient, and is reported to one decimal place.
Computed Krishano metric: 1.1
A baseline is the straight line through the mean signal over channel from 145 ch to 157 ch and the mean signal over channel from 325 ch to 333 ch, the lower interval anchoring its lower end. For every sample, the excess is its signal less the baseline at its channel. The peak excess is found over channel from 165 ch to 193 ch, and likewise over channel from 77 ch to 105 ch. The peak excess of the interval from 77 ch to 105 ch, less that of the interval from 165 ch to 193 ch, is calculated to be 37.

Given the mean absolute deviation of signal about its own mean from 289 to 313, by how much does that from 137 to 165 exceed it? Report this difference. 45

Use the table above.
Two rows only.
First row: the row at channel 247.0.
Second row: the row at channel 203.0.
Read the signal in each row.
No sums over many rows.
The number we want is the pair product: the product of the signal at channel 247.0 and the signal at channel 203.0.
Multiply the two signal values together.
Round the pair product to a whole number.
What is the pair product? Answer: 73983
